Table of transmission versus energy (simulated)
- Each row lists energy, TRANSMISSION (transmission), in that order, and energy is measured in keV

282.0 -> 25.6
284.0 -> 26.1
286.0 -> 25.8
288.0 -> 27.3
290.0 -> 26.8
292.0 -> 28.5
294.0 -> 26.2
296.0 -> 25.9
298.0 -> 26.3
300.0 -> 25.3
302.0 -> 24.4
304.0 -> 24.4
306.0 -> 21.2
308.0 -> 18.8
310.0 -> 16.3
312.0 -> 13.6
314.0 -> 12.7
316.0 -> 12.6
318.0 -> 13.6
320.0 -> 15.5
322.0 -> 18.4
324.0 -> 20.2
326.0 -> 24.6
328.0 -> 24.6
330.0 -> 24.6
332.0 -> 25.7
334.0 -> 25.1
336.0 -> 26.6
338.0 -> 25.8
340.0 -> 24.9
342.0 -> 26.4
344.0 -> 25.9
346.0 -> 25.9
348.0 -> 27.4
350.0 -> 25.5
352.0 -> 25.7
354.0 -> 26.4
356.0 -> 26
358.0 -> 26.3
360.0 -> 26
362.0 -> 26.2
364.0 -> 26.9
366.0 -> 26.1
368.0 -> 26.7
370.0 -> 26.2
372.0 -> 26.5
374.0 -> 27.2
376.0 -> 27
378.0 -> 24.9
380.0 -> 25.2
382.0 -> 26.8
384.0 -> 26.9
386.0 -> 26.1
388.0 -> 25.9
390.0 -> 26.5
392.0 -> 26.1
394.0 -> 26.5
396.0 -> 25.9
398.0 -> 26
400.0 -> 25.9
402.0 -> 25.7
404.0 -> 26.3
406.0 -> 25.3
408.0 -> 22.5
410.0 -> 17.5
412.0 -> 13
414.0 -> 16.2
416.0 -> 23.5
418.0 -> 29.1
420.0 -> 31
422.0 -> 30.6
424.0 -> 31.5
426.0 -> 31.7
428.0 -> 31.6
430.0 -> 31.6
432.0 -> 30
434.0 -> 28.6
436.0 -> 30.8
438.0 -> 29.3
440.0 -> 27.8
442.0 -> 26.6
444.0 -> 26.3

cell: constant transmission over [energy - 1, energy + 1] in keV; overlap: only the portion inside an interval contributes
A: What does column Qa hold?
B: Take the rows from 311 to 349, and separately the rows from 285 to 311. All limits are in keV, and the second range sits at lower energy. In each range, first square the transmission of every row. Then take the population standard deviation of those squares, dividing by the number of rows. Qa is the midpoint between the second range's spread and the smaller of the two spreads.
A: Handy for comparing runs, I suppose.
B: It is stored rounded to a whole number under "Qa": 152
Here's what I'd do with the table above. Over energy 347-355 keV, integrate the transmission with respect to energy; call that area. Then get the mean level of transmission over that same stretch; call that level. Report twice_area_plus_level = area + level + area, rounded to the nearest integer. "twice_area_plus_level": 446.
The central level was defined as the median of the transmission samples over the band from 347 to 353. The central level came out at 25.7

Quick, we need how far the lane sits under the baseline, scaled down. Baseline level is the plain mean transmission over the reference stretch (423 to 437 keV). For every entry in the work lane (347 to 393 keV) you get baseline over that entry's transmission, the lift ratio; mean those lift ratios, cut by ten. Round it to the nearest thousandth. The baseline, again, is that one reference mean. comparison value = 0.117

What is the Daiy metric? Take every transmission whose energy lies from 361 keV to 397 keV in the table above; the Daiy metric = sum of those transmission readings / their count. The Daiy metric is 26.3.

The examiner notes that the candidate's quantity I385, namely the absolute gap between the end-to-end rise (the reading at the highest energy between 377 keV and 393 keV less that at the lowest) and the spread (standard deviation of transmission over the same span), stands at 0.5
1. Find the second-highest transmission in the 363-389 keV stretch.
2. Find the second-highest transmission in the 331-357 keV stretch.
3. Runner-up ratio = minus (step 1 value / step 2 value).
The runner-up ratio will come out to -1.02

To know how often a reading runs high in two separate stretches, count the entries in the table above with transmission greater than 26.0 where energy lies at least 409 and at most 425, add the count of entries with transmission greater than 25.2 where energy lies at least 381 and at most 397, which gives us 12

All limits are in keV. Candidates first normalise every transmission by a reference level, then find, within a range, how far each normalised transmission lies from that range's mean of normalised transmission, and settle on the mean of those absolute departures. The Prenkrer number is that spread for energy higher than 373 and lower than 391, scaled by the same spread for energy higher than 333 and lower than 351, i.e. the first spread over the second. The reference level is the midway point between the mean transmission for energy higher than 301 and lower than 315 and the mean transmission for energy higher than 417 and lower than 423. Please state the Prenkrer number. 1.2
